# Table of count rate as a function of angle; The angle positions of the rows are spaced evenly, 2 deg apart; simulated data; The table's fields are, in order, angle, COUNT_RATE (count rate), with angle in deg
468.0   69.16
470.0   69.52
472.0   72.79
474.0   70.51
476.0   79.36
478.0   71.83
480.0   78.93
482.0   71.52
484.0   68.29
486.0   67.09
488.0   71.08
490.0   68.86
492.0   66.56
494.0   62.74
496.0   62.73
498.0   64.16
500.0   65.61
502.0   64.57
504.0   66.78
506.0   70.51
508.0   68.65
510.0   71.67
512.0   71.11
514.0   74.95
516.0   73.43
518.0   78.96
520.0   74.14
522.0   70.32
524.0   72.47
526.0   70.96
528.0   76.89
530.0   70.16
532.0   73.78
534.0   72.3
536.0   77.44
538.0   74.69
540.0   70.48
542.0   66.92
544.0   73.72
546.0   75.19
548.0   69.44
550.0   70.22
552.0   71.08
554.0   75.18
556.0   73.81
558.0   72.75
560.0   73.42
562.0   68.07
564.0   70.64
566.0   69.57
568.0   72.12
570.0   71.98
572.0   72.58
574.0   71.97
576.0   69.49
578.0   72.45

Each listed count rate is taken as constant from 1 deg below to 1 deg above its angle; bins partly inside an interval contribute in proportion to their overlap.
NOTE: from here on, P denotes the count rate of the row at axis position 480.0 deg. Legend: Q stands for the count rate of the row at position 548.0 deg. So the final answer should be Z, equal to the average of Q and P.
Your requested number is 74.2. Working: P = 78.93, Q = 69.44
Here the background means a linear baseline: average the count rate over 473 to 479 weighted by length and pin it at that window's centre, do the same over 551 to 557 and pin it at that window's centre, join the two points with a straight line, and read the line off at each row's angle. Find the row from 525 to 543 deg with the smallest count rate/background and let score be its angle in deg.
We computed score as 542.0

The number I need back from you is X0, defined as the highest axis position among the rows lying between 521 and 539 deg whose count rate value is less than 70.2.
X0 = 530.0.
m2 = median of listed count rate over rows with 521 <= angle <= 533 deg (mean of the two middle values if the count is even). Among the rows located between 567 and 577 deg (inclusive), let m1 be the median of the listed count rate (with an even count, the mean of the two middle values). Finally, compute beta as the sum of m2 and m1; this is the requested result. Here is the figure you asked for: 144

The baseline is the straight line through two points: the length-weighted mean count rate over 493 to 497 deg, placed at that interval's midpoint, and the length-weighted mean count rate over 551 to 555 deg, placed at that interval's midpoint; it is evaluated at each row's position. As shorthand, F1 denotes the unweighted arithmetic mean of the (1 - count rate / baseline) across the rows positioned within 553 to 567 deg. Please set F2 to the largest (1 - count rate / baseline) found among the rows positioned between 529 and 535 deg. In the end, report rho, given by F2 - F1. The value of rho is -0.05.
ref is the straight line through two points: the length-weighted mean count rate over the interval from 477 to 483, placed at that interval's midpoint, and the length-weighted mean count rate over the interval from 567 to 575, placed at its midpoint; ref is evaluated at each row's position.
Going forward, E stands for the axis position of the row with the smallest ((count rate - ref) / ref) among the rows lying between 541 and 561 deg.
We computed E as 542.0 deg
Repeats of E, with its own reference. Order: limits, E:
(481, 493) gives 492.0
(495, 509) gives 496.0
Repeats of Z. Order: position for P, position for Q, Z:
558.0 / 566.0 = 71.2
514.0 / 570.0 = 73.5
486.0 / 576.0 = 68.3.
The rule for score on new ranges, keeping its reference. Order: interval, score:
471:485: 484.0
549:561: 550.0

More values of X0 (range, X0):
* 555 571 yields 566.0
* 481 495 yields 494.0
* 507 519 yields 508.0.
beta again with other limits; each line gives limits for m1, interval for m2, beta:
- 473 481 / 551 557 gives 149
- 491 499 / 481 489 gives 133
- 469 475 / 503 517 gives 142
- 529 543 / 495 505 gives 137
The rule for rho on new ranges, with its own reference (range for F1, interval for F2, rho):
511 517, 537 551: 0.17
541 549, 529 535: -0.02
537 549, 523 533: -0.01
